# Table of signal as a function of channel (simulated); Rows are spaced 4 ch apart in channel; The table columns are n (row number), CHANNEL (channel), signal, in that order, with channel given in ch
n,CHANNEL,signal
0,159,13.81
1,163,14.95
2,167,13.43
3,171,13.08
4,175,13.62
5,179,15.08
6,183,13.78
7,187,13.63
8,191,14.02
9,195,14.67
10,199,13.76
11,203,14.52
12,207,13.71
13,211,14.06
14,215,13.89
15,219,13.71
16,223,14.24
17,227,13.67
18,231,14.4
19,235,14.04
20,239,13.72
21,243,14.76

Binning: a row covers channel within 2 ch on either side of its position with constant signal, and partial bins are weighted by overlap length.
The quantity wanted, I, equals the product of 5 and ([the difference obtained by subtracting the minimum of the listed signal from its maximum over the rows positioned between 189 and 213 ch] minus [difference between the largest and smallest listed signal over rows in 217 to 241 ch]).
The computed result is 1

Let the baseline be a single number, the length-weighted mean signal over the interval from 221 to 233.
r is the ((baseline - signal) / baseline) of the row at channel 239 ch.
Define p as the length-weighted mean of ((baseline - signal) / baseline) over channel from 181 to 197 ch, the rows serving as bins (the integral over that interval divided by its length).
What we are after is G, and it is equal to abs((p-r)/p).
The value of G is 4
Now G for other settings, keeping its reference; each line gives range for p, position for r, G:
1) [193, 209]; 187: 9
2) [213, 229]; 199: 1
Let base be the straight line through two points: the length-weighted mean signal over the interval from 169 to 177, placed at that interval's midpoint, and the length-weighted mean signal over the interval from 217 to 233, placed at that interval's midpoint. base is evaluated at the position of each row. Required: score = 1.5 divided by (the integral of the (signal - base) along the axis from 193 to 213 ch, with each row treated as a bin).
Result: 0.18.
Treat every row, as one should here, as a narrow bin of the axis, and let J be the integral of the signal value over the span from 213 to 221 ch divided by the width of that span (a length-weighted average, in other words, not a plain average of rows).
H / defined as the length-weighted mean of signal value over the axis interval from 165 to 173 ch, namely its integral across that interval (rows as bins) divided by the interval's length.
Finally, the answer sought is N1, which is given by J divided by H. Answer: 1.04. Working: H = 13.3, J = 13.8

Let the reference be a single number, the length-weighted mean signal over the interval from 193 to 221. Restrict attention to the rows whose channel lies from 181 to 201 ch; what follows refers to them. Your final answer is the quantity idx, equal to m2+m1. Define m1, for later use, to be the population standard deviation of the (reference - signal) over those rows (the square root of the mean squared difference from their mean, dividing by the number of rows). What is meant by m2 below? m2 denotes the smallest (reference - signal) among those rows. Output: -0.25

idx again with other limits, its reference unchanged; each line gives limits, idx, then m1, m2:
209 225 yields 0.00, 0.197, -0.2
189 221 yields -0.28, 0.344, -0.6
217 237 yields -0.07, 0.287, -0.4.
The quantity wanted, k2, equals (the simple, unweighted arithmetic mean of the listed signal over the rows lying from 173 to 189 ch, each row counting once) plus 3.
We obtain 17.0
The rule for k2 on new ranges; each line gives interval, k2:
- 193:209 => 17.2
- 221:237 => 17.1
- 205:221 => 16.8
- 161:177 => 16.8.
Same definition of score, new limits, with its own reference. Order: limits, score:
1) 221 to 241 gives -1.13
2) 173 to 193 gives 0.14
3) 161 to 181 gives 0.11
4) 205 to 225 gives 1.75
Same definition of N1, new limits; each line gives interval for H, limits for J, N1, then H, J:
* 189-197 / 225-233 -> 0.98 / 14.3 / 14.0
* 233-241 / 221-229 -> 1.01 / 13.9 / 14.0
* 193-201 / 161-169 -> 1.00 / 14.2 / 14.2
